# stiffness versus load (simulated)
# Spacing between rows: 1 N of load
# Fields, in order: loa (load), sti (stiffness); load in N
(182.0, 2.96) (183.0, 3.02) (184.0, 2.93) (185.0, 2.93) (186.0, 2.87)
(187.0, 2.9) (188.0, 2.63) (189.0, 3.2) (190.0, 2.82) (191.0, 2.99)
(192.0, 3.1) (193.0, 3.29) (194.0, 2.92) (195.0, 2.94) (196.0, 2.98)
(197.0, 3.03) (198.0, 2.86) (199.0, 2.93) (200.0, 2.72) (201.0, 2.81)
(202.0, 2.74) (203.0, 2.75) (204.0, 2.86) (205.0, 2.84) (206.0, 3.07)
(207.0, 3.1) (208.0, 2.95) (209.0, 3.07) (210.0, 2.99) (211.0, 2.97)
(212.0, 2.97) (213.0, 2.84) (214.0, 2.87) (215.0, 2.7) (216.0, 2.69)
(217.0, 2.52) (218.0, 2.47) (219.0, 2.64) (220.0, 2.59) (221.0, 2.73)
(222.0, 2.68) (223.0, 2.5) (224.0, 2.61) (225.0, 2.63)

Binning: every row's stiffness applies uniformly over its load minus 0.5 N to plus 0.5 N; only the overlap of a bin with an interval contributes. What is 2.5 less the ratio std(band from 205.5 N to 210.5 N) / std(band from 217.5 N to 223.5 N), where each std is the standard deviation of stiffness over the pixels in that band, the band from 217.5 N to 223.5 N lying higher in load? 1.9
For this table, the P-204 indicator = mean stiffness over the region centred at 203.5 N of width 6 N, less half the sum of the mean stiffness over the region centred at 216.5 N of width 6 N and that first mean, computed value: 0.10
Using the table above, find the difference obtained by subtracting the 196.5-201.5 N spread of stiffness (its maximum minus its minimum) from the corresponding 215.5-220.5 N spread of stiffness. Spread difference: -0.09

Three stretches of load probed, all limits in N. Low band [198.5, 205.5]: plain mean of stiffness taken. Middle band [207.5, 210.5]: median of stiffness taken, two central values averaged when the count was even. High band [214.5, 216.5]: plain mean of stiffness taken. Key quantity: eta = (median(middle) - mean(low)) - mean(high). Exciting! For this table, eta -2.51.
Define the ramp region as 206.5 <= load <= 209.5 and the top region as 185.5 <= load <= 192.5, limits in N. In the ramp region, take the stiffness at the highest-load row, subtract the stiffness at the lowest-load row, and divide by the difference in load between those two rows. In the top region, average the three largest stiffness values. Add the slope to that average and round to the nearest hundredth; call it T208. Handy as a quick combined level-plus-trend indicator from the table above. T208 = 3.08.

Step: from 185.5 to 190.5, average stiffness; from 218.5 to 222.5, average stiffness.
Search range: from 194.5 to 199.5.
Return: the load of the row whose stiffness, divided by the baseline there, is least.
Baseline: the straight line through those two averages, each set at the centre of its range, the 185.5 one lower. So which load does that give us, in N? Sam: 198.0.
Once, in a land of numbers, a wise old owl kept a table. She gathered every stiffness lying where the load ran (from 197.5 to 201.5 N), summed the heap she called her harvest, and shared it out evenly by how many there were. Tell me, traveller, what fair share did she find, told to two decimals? 2.83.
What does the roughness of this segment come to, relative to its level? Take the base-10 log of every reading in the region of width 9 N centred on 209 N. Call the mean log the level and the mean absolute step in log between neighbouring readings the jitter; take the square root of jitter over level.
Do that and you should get 0.17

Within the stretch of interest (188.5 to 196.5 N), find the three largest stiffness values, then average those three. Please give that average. 3.20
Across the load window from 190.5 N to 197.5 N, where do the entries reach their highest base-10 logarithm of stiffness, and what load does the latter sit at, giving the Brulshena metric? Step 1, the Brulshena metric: 193.0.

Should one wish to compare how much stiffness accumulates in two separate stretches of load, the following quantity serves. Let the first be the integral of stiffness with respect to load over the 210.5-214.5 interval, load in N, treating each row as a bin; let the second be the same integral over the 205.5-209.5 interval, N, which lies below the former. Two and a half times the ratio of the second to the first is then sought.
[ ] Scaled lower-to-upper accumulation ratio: 2.62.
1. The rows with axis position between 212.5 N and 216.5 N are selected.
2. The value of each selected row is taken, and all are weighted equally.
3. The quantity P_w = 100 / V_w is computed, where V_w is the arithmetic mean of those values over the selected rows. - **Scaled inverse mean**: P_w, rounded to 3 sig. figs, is 36.0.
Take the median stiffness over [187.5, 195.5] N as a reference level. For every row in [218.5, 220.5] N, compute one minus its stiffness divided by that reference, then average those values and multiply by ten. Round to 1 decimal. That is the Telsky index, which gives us 1.2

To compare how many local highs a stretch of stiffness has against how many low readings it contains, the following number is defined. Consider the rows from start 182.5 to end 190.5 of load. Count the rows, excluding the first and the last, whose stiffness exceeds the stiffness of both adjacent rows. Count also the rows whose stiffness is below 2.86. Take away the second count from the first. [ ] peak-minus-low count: 0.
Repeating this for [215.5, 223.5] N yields -6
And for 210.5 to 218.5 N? -4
